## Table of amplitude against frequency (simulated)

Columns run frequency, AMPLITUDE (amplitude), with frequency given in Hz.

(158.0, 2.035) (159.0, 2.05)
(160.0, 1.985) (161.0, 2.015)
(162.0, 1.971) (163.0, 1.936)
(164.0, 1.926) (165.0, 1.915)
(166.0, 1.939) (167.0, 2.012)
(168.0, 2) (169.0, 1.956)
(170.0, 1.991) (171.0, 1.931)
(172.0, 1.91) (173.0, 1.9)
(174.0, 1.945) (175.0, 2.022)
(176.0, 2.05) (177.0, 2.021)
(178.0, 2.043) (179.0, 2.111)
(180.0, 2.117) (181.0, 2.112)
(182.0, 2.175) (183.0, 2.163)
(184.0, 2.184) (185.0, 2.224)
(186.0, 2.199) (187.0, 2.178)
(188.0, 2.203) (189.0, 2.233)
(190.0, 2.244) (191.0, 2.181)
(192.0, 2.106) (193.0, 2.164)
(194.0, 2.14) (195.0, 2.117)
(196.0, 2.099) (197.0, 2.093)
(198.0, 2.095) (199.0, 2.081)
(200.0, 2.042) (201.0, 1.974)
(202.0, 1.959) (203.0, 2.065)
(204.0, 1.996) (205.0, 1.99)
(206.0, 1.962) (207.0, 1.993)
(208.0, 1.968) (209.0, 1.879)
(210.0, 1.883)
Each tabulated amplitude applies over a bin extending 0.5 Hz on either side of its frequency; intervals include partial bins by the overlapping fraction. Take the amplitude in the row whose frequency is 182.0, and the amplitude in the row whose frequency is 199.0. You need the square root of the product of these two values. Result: 2.13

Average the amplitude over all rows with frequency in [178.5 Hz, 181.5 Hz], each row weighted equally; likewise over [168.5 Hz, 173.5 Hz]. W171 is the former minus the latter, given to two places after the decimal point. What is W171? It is 0.18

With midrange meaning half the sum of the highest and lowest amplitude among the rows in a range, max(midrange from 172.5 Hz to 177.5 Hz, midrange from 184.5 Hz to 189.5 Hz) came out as 2.21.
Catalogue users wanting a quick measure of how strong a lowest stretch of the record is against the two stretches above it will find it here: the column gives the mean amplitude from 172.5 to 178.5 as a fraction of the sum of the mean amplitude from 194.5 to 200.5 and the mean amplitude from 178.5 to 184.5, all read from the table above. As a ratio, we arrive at 0.472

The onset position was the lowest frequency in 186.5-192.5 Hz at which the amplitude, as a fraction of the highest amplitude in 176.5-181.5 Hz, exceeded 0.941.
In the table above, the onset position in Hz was 187.0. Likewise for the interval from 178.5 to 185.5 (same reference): 179.0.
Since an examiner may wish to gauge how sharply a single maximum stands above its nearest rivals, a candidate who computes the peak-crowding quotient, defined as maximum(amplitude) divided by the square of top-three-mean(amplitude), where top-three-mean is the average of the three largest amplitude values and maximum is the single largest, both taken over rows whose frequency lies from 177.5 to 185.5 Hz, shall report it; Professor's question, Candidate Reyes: 0.462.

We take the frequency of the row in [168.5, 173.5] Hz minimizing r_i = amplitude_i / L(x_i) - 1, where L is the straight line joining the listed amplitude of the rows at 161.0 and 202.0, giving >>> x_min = 173.0 Hz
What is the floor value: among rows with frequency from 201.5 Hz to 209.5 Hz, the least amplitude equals 1.879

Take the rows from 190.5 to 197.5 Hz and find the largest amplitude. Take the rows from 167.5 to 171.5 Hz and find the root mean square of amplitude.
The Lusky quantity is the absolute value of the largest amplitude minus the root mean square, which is 0.21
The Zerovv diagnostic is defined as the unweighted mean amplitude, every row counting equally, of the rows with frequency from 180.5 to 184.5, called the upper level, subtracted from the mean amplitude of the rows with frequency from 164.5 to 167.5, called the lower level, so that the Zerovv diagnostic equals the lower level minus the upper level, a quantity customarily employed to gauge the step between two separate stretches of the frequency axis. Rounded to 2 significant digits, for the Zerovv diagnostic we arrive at -0.20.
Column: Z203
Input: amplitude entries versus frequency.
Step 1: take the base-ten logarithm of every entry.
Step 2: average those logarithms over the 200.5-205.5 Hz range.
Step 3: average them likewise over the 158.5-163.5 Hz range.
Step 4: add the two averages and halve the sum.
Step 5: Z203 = 0.300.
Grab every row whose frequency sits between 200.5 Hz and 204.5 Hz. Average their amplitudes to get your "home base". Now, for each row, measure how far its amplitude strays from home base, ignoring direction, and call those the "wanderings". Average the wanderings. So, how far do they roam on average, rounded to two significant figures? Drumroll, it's 0.033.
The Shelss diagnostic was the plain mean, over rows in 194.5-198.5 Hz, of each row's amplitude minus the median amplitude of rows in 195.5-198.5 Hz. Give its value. 0.01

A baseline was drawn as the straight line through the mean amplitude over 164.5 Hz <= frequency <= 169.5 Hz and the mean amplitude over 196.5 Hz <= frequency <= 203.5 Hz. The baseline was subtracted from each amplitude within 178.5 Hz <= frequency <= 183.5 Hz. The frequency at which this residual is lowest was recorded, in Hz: 181.0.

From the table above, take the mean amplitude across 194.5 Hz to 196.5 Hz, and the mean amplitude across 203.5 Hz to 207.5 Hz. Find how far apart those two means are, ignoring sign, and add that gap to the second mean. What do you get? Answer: 2.1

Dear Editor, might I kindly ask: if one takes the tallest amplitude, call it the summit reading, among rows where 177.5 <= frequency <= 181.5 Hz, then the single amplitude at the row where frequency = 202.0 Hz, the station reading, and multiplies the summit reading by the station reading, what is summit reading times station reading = 4.15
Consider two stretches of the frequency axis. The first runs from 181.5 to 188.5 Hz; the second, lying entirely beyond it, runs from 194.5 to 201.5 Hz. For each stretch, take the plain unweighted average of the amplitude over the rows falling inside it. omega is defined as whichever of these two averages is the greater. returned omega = 2.19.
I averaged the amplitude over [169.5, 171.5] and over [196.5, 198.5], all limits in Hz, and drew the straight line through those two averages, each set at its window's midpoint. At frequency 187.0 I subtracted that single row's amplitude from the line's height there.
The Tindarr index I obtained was -0.136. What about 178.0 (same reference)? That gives -0.045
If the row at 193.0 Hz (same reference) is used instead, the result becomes -0.092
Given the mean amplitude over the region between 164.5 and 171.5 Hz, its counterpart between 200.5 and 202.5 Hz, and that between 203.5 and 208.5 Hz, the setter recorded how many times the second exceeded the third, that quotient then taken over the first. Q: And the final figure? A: 0.505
